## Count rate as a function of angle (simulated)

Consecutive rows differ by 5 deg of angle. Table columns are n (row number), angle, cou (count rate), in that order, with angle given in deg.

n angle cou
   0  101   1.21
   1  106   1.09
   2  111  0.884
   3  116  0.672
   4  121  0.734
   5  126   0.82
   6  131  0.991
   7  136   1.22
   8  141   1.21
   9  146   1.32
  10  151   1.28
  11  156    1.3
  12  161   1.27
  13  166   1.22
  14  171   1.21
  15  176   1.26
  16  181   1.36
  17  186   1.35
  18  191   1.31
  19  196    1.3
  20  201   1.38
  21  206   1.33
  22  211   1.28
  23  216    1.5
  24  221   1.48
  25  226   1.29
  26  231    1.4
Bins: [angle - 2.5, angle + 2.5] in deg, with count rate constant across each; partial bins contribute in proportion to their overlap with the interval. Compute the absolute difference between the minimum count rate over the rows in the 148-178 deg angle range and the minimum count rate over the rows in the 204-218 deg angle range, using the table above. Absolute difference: 0.1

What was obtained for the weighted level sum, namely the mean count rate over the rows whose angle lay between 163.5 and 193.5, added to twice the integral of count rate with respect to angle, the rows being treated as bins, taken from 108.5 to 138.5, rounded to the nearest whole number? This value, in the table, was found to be 54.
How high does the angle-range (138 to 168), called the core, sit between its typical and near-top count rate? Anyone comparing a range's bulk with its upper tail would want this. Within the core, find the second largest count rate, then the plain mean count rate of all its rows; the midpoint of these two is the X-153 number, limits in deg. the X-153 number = 1.28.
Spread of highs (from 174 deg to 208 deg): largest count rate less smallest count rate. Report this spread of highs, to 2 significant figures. 0.12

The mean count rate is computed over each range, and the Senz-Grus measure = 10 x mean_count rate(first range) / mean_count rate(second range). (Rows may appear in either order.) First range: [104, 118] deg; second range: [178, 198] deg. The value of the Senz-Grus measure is 6.6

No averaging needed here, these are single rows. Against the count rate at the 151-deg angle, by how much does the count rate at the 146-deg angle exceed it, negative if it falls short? 0.040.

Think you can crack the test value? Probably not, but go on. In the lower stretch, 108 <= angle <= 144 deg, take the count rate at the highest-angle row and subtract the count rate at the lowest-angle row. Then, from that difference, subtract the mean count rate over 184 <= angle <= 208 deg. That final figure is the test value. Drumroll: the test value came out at -1.01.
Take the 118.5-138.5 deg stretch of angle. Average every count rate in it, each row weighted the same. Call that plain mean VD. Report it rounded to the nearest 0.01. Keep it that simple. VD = 0.94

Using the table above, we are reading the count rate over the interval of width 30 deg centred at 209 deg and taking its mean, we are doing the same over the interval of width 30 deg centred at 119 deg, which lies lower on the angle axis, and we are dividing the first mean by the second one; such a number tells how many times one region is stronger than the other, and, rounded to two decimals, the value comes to 1.59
